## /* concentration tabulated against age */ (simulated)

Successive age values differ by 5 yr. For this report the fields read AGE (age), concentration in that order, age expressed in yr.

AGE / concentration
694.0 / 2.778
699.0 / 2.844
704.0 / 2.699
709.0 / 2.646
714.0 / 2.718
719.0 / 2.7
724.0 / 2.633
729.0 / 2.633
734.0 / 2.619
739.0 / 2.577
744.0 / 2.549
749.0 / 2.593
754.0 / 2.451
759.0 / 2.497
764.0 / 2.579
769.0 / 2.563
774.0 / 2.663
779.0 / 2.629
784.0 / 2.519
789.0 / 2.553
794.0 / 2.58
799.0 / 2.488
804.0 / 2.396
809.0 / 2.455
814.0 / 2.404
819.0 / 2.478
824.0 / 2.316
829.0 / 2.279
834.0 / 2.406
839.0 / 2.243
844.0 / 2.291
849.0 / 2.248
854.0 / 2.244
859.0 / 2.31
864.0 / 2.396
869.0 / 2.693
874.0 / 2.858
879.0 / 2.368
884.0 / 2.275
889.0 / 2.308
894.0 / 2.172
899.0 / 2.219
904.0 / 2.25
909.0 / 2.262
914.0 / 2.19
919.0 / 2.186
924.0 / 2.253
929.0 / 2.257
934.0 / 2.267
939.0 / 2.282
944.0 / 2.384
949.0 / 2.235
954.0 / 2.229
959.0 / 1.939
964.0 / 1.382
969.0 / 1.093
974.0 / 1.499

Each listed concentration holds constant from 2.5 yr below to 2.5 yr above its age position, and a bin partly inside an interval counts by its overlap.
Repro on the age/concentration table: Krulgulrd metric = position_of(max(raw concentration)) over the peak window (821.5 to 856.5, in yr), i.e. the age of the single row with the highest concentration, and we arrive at 834.0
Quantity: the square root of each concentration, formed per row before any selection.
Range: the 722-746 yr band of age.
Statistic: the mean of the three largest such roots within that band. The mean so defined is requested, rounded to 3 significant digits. 1.62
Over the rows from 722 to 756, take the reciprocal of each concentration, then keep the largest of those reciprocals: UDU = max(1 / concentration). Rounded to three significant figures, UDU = 0.408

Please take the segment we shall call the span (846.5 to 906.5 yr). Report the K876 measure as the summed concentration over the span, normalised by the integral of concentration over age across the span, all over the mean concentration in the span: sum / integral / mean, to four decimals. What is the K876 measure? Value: 0.0847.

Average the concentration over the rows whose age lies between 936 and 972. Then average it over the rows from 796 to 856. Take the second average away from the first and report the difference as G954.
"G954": -0.42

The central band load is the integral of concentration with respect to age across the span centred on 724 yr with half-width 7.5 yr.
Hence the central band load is 40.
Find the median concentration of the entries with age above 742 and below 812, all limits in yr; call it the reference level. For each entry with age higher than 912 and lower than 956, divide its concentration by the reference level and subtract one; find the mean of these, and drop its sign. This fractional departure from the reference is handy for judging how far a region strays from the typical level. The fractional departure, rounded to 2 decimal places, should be 0.12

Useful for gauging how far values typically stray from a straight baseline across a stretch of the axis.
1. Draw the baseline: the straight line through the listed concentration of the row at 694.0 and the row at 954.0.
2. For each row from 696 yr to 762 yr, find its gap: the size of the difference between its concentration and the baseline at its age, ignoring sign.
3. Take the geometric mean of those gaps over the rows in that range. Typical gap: 0.075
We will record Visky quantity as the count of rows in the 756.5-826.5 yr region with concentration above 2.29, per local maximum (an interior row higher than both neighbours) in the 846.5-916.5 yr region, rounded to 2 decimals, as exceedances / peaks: 4.67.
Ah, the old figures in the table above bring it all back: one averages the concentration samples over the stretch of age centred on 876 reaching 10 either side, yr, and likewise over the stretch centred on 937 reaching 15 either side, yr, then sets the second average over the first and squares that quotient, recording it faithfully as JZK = 0.80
